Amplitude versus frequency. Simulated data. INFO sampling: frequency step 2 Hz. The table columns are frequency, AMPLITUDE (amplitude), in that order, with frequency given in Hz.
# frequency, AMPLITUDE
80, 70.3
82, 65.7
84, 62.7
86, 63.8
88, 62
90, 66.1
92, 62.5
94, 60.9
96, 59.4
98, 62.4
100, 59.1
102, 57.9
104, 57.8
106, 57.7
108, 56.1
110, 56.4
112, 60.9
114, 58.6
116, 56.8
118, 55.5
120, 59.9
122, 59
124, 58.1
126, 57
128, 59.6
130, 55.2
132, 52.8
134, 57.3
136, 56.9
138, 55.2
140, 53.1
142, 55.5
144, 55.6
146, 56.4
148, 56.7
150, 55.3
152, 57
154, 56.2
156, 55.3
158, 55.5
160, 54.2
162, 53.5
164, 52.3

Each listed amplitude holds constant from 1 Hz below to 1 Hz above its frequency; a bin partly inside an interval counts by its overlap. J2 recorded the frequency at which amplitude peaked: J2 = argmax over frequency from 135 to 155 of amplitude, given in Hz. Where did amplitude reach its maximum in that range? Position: 152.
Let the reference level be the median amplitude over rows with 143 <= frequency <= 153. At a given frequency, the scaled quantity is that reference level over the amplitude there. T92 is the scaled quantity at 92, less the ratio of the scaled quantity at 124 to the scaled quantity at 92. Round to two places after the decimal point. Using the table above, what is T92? -0.17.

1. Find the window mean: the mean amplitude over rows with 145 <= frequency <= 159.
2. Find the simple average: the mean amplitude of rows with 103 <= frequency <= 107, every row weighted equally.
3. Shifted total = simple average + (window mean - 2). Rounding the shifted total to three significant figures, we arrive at 112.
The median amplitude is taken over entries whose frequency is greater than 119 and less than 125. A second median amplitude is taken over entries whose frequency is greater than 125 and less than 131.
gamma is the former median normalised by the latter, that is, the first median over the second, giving 1.04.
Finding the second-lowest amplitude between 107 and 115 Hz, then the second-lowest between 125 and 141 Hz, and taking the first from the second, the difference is -3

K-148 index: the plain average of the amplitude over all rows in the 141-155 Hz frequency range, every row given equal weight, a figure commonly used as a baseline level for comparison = 56.1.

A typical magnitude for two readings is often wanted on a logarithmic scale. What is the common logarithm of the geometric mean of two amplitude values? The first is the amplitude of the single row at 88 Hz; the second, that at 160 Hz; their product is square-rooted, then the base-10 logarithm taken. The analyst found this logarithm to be 1.76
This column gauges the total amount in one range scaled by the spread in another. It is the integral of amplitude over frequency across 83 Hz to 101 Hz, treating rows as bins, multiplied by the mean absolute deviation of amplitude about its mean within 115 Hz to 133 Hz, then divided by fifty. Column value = 41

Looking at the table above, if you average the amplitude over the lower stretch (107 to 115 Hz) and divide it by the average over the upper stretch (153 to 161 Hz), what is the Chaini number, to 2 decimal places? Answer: 1.05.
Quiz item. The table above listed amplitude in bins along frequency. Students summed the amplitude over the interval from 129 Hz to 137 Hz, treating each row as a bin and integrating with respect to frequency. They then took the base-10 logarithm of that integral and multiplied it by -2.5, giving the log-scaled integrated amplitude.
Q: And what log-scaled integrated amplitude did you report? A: -6.619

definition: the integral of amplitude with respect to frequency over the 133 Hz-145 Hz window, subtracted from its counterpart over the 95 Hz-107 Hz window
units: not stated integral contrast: 41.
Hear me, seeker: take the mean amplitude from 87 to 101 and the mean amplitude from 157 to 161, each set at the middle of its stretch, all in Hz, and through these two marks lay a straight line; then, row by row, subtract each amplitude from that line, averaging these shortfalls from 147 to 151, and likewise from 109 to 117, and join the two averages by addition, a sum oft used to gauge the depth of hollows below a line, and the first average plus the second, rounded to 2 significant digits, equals 1.5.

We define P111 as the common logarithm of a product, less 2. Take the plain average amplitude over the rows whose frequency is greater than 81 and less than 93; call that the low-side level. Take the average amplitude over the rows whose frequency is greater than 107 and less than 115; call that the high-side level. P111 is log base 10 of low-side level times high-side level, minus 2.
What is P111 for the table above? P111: 1.568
